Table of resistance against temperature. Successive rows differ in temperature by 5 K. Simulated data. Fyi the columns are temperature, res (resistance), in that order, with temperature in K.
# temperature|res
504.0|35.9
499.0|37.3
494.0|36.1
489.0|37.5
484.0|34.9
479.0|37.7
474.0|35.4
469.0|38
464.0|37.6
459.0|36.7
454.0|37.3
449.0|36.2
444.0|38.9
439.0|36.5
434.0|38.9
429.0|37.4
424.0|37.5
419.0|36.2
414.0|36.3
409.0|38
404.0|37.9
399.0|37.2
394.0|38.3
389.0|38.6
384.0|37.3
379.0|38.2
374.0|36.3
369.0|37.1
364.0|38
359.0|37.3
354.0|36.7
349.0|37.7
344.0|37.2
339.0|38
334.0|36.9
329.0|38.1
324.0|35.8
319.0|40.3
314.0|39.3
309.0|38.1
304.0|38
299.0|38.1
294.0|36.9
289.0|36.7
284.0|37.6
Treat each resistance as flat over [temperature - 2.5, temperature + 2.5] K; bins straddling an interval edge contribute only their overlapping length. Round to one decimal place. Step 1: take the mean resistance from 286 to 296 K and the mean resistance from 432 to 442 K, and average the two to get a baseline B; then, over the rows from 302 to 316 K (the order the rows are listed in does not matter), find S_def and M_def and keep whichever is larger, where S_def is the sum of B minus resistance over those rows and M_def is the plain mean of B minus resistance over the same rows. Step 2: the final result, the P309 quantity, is -1.2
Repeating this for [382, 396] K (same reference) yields -0.8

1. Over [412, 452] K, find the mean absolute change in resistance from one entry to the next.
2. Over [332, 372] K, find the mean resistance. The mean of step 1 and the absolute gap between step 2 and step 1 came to 18.68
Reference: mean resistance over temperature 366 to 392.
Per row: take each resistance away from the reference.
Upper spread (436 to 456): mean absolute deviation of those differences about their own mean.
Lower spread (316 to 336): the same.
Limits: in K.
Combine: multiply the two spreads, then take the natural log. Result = 0.22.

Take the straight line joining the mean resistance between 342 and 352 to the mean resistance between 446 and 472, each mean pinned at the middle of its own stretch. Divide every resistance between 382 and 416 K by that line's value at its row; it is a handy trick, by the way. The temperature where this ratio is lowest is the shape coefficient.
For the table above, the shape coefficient 414.0 K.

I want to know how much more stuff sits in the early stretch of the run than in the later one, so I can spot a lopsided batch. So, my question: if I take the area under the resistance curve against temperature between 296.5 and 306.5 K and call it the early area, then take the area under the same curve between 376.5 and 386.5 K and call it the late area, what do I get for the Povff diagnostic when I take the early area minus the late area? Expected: 3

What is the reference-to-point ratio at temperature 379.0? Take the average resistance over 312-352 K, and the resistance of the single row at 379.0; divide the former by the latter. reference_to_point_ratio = 0.99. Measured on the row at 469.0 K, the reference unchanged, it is 1.00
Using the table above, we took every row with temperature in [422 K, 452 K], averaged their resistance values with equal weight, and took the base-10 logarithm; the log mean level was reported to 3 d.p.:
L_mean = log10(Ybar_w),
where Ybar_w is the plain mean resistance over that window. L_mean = 1.575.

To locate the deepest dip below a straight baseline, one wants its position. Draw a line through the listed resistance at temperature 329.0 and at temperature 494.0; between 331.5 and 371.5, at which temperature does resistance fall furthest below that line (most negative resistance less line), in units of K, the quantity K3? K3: 334.0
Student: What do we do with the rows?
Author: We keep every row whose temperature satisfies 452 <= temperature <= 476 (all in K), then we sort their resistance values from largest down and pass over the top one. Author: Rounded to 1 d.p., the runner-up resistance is 37.6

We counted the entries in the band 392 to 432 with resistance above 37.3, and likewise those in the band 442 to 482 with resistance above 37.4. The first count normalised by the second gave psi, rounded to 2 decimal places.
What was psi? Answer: 1.25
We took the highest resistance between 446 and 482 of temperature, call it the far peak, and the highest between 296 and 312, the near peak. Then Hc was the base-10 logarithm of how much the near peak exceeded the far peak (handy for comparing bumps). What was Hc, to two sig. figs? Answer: -1.0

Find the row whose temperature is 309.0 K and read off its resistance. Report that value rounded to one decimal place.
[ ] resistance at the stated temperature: 38.1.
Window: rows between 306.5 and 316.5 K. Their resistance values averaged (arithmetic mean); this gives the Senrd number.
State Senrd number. 38.7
